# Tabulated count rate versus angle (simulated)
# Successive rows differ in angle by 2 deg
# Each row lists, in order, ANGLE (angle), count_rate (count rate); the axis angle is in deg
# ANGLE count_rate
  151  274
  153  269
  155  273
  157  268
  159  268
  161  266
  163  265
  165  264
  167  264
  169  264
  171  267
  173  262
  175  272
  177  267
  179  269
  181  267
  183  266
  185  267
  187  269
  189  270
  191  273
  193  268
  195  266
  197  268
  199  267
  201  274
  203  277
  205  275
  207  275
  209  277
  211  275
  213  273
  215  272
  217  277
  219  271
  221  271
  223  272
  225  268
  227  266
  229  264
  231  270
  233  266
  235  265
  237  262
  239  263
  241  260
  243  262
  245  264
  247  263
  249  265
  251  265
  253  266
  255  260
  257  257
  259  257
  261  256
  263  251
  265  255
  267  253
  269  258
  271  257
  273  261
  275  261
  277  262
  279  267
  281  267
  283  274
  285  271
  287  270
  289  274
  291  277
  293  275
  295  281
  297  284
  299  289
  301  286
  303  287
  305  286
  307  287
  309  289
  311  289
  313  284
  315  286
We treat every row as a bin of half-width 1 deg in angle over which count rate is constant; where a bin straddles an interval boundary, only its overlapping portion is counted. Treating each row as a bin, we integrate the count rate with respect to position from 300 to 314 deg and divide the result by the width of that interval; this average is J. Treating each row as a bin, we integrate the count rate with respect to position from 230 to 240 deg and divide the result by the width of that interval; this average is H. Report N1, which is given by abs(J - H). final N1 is 22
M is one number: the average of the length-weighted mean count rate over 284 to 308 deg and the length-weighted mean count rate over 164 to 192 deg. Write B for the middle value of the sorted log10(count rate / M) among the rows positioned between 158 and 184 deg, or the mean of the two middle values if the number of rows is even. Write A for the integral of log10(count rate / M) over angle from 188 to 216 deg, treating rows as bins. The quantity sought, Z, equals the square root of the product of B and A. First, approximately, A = -0.079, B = -0.013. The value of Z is 0.032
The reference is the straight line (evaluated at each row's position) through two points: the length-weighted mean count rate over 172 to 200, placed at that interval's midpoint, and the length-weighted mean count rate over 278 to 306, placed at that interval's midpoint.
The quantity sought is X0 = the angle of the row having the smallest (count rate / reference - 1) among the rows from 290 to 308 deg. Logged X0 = 293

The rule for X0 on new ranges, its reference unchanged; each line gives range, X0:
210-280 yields 263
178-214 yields 195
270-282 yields 271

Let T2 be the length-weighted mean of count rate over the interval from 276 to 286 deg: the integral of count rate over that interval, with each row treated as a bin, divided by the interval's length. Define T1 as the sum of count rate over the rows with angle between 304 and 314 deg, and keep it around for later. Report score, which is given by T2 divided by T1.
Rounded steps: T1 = 1435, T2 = 268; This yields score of 0.187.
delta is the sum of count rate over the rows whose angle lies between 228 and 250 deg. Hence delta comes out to 2904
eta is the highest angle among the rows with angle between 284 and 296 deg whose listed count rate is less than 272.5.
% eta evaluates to 287 deg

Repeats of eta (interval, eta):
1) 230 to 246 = 245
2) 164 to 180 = 179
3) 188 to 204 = 199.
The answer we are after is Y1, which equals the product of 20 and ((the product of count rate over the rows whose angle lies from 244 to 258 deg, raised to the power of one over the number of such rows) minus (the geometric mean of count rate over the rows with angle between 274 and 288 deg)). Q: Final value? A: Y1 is -91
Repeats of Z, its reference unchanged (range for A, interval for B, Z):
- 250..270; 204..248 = 0.064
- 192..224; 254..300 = 0.039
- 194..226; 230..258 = 0.036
